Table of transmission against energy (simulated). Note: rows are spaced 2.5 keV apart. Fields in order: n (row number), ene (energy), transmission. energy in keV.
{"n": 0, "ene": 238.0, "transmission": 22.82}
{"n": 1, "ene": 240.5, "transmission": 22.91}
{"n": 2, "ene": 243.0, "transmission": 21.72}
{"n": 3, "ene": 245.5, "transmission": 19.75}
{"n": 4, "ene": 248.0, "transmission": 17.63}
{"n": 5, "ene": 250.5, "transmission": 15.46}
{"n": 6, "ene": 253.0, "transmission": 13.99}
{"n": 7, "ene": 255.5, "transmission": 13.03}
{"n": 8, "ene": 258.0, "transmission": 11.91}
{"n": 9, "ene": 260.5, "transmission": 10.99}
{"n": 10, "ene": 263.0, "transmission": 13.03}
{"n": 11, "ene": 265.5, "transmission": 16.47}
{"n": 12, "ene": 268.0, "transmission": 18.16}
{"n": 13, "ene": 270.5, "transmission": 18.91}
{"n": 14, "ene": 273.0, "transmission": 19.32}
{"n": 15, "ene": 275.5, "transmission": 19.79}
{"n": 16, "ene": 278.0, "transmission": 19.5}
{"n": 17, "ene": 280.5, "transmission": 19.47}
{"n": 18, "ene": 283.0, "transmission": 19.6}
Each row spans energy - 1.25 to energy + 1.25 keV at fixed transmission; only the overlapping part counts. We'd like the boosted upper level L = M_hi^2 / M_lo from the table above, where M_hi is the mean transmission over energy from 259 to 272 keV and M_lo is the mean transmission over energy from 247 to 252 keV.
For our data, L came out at 15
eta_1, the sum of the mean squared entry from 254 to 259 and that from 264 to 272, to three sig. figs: 475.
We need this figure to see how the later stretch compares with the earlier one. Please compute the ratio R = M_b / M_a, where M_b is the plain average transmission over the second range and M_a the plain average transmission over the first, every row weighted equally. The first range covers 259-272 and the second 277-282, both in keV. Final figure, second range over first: 1.26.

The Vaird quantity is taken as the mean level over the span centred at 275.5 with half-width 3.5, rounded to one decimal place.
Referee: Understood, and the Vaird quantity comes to 19.5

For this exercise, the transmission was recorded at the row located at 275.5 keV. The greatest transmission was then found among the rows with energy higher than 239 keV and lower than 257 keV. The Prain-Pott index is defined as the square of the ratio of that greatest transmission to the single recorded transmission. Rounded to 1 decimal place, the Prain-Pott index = 1.3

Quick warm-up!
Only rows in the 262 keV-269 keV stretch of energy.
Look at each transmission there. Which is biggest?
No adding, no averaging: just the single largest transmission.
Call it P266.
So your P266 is 18.16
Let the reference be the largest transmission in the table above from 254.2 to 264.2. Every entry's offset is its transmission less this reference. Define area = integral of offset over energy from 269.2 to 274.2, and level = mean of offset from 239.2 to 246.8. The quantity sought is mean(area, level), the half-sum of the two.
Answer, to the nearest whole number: 19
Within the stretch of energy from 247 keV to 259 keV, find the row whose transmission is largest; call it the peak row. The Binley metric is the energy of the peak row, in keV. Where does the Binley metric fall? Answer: 248.0 keV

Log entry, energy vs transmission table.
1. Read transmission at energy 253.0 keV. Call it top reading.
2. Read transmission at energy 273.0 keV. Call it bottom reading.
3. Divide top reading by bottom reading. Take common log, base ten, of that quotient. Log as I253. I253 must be -0.14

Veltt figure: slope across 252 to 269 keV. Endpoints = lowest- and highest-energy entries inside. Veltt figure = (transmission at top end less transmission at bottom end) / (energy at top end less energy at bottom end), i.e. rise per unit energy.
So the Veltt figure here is 0.3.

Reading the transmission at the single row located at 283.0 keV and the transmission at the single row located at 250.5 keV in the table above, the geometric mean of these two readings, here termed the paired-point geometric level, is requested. 17.4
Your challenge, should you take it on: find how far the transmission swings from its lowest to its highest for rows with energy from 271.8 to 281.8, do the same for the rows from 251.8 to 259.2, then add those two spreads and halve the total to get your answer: 1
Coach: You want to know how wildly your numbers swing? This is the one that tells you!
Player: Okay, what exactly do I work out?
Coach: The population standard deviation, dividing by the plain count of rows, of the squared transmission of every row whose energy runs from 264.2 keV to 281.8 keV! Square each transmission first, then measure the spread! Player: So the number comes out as 39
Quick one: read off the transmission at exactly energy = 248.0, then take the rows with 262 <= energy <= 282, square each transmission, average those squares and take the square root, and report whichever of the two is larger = 18.2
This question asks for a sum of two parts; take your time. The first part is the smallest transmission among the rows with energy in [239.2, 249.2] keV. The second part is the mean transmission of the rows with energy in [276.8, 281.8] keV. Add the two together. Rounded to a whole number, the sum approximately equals 37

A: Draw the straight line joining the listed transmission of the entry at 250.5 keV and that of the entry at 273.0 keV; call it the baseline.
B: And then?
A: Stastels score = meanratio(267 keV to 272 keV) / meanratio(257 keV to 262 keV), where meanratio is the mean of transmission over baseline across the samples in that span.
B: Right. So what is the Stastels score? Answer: 1.47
